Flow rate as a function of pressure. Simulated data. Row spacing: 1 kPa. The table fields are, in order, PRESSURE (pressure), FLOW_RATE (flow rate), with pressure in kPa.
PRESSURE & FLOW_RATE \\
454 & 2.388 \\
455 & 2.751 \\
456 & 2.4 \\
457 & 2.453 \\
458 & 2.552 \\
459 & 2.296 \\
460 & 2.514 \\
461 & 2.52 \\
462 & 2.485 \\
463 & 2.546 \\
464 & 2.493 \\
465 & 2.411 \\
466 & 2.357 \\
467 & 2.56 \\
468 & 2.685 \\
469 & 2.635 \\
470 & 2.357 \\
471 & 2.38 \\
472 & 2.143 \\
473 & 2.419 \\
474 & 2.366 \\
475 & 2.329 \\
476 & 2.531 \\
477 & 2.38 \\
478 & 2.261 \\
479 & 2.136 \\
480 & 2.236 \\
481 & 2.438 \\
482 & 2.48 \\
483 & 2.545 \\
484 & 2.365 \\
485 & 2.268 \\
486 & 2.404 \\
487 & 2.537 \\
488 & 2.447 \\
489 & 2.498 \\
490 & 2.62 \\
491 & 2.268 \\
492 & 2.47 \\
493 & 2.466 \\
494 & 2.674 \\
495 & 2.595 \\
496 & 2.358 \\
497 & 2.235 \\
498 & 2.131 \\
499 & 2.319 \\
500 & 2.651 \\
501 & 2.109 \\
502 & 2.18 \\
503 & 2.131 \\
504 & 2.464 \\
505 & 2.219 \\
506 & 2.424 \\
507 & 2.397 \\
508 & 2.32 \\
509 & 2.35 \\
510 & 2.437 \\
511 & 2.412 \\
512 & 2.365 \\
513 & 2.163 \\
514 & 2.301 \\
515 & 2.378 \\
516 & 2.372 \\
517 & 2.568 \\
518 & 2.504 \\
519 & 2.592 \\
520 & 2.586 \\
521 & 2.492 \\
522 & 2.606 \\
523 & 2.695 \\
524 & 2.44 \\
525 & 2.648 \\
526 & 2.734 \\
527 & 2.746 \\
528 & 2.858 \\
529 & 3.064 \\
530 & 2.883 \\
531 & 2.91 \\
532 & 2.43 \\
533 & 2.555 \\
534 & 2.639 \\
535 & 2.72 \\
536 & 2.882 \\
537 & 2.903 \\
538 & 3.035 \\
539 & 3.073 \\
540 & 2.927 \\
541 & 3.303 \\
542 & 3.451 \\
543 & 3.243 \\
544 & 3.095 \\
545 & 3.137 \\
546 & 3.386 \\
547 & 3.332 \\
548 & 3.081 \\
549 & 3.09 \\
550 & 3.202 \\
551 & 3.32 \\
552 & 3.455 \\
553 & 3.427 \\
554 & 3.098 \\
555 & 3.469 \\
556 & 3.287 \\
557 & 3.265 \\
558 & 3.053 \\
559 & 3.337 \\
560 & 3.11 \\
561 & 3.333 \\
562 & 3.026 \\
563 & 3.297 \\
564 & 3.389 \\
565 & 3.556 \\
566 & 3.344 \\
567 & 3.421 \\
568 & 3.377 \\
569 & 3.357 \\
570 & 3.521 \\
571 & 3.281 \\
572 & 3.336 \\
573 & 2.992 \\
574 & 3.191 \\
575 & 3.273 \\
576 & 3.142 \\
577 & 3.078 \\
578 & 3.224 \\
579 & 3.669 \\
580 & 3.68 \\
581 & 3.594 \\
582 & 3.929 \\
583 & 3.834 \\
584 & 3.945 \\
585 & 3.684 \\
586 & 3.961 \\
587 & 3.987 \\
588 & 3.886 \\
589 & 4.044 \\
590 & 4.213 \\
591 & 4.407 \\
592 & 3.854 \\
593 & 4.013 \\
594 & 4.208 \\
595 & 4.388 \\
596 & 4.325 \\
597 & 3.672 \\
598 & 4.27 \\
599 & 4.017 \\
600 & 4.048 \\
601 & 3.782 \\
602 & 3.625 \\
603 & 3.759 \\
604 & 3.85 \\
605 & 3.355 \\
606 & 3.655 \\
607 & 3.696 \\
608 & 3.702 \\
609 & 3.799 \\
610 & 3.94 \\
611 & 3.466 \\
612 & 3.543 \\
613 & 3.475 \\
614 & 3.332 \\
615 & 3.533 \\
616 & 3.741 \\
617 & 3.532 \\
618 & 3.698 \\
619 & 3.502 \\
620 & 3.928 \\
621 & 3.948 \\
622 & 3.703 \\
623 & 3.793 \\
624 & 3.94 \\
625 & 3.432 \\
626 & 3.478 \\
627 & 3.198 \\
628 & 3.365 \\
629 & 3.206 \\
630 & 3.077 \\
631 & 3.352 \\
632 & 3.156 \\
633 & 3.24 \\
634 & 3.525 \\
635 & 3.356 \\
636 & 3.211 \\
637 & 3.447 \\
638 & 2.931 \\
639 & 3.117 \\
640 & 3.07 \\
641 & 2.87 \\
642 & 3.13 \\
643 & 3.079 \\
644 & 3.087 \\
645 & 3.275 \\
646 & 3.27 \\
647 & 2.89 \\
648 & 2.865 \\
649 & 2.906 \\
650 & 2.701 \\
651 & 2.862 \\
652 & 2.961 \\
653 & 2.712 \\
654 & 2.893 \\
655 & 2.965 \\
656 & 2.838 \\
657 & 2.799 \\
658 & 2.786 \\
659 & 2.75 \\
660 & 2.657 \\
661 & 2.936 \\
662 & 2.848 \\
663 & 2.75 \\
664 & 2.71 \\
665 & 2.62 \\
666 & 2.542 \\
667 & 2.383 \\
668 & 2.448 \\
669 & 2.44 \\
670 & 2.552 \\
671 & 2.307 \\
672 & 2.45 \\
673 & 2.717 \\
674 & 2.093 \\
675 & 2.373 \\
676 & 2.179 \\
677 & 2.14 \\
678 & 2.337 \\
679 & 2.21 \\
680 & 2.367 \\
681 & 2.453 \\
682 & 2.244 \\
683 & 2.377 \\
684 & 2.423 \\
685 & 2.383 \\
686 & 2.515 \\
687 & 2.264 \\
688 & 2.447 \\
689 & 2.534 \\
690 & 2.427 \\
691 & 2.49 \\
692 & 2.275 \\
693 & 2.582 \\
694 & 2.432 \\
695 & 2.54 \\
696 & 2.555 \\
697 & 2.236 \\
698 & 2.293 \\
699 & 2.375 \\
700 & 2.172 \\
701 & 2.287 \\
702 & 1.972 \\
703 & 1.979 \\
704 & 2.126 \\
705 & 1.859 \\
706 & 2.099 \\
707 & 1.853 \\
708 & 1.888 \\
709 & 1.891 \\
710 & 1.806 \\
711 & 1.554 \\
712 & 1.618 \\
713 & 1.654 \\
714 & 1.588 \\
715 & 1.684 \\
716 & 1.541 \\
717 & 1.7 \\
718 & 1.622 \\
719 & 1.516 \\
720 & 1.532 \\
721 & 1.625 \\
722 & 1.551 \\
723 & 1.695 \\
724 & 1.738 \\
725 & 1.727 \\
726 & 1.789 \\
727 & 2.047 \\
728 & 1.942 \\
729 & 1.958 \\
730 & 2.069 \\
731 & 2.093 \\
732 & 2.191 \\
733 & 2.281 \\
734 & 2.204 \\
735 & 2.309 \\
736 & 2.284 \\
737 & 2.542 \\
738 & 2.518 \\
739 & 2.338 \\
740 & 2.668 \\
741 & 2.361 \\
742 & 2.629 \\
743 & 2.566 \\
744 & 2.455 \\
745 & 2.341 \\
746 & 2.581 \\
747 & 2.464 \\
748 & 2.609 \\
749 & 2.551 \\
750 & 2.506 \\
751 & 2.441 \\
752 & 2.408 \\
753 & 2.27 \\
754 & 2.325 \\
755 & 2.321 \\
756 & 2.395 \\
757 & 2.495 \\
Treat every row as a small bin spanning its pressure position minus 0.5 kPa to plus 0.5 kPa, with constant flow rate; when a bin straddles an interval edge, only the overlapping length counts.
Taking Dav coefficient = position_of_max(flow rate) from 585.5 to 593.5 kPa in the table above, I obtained 591 kPa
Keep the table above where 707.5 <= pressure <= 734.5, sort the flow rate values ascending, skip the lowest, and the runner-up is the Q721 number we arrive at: 1.532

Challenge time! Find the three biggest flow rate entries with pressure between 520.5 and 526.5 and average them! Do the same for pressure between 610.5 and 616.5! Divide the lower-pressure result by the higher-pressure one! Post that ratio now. 0.75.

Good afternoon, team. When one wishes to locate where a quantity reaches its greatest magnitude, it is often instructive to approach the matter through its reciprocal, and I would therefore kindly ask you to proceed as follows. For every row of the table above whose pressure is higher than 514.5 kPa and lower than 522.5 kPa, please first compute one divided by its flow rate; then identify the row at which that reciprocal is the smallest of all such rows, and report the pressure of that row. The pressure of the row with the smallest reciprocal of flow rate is 522 kPa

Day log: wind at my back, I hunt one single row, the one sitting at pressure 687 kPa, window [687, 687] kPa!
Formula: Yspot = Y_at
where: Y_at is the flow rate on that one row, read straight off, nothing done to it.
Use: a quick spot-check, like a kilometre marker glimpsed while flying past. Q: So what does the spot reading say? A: 2.264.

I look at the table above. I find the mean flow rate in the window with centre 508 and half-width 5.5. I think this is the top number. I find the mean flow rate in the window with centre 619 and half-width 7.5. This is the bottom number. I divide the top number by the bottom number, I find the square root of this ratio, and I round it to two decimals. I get 0.80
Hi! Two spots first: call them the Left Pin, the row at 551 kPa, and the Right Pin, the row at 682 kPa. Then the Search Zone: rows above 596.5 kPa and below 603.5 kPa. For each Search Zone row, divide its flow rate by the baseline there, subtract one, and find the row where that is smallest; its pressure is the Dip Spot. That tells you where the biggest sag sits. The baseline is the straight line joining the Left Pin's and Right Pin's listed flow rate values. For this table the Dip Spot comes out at 597 kPa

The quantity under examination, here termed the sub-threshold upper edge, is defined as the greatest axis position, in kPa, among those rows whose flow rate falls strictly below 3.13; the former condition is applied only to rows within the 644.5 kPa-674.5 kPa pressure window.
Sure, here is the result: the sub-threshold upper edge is 674 kPa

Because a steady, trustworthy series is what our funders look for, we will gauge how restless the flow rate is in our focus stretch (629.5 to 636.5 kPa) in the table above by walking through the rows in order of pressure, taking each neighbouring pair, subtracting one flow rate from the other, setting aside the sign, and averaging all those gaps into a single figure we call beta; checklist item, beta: 0.192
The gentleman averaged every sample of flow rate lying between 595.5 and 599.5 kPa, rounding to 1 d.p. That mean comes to 4.1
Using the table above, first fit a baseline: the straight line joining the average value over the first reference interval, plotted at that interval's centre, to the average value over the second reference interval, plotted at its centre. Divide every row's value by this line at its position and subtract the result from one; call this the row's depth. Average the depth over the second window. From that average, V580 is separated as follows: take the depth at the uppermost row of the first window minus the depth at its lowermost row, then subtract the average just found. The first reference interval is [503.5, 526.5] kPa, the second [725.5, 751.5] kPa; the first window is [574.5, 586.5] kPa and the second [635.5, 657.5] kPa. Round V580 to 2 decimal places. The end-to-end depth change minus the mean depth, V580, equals -0.03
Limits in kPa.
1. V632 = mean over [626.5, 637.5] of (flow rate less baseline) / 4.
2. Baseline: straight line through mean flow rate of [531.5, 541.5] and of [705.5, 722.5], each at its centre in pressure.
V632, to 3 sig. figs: 0.265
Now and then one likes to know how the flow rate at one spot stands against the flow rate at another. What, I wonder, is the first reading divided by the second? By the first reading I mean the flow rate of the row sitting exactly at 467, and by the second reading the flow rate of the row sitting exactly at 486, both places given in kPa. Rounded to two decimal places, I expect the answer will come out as 1.06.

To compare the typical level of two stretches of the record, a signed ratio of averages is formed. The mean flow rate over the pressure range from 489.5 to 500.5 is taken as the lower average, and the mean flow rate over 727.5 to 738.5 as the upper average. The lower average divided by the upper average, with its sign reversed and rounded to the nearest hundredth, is -1.10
